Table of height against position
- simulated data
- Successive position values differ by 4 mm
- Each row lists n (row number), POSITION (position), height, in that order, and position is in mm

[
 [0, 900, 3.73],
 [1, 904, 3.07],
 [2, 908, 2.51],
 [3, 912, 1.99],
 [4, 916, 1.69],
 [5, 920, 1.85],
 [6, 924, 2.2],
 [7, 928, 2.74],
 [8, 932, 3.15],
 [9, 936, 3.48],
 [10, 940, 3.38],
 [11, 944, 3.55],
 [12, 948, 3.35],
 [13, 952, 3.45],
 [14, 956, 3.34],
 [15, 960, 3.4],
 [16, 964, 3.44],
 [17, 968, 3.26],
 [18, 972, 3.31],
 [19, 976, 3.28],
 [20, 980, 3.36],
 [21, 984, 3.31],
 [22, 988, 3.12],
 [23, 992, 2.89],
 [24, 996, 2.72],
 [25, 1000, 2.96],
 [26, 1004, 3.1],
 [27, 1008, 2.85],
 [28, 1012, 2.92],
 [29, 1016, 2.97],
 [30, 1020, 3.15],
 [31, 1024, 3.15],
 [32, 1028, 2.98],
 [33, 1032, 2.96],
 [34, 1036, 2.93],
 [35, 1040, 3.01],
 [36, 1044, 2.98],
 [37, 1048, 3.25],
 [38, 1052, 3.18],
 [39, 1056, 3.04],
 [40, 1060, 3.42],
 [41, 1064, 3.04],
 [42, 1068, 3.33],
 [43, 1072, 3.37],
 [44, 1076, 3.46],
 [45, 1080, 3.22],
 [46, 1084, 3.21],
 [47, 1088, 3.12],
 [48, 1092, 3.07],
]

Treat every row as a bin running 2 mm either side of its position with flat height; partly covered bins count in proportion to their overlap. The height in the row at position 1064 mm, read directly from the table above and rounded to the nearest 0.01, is 3.04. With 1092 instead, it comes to 3.07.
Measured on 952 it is 3.45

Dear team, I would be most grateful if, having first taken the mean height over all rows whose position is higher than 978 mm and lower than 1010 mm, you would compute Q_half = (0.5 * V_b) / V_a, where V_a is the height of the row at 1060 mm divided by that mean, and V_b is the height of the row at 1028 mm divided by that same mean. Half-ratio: 0.436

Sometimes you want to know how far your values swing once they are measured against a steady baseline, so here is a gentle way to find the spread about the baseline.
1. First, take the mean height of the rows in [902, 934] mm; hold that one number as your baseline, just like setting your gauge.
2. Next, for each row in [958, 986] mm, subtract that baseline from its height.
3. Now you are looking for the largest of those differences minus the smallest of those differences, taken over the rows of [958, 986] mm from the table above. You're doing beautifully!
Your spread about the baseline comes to 0.18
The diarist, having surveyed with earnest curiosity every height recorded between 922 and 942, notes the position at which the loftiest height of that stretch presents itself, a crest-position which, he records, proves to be 936 mm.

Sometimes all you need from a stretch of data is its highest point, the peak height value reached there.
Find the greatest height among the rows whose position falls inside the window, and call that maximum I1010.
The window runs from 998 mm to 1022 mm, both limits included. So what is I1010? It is 3.15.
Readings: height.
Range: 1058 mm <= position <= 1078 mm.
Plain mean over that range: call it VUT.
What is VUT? 3.32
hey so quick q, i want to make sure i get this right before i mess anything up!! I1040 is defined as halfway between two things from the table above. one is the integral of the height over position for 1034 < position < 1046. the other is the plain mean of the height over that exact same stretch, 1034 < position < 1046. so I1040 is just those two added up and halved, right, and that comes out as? 19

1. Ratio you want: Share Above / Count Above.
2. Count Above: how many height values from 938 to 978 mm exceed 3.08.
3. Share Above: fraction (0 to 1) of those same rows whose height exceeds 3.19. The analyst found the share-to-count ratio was 0.100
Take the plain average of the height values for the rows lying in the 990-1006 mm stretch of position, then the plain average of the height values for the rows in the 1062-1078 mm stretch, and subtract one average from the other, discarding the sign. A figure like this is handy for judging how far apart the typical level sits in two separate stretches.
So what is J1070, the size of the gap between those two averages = 0.38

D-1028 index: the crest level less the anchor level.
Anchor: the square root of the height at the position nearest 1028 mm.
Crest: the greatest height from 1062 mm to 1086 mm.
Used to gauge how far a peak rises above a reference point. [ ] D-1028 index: 1.73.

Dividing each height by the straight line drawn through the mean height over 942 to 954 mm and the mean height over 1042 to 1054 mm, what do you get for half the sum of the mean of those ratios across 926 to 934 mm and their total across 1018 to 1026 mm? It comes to 1.40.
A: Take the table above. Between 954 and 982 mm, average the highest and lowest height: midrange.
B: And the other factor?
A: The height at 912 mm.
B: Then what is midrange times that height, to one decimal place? 6.7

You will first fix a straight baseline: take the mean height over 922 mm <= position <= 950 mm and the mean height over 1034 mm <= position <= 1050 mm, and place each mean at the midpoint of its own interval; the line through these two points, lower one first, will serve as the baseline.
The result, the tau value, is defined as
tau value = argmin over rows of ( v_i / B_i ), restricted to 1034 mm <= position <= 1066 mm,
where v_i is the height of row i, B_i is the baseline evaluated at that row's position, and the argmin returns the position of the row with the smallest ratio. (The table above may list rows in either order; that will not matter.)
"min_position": 1036 mm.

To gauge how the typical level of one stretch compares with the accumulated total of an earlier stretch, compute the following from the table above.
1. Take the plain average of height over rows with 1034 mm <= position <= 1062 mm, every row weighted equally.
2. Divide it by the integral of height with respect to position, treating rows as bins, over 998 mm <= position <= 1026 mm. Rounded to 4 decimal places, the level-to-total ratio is 0.0369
